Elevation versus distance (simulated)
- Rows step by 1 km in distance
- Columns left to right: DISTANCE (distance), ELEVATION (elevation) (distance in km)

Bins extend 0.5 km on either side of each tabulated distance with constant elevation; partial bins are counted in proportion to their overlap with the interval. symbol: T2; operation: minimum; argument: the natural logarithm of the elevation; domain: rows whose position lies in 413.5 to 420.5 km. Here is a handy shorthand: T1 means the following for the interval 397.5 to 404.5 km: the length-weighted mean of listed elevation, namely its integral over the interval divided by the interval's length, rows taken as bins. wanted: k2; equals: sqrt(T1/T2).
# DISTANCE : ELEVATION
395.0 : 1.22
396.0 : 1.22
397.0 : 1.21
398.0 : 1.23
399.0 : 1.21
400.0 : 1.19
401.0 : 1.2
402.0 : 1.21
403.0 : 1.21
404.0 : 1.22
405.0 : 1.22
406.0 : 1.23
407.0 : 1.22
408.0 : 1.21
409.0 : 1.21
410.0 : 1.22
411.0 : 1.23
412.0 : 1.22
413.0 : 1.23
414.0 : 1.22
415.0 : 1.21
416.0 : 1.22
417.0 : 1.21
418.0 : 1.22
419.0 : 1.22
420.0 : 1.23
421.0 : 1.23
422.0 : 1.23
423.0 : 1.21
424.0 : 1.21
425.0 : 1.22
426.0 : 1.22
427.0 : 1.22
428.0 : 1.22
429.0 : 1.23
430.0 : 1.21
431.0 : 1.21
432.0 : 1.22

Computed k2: 2.52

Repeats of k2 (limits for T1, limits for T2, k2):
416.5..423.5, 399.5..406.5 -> 2.65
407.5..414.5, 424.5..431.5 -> 2.53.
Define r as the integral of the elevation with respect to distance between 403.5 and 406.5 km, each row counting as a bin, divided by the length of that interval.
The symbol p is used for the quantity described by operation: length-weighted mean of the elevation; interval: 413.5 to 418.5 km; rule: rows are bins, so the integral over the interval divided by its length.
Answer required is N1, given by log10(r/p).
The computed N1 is 0.003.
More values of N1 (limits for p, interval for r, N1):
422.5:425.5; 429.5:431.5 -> -0.001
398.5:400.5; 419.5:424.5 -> 0.008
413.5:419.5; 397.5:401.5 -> -0.003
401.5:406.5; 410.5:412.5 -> 0.002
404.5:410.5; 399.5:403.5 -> -0.006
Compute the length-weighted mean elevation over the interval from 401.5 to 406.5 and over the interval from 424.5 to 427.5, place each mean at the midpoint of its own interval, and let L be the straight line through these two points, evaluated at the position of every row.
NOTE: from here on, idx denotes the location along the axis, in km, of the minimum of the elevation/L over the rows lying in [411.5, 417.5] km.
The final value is 417.0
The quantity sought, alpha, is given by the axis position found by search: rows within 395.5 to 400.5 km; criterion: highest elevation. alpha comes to 398.0 km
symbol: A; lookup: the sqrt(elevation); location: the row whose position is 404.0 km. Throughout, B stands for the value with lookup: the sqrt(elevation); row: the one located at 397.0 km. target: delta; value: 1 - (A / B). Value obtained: -0.004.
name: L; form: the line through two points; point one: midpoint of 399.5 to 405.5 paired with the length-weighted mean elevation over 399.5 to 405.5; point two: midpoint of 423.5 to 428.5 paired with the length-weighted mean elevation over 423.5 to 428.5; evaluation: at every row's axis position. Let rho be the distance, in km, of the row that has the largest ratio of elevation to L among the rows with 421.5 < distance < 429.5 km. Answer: 422.0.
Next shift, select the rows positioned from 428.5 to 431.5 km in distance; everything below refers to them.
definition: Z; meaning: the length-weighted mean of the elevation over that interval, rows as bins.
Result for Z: 1.22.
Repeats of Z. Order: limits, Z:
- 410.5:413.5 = 1.23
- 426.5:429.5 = 1.22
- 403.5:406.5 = 1.22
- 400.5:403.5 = 1.21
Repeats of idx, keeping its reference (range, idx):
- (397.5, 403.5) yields 400.0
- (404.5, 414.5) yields 409.0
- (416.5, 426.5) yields 424.0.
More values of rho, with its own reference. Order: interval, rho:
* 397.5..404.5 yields 398.0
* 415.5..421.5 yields 420.0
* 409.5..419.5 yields 411.0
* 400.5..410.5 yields 406.0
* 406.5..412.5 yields 411.0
